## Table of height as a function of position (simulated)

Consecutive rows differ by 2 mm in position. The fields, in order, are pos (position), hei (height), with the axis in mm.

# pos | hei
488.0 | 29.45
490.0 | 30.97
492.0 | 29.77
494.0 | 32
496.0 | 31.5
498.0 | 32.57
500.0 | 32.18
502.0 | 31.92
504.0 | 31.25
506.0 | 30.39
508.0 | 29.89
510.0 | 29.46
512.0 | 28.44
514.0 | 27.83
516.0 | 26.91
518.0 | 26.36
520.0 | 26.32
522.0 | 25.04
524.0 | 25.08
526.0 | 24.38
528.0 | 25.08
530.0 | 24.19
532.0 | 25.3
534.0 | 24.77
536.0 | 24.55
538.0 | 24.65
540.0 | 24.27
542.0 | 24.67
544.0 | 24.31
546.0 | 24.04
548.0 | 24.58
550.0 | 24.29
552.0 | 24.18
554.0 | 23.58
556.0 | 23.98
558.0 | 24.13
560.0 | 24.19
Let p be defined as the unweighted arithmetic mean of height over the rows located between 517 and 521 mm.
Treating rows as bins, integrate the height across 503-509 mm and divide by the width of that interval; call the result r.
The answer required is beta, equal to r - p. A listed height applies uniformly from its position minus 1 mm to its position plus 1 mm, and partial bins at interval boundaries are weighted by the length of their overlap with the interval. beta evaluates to 4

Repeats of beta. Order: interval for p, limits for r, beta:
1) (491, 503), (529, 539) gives -7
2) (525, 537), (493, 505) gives 7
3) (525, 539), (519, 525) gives 1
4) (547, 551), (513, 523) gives 2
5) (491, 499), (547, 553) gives -7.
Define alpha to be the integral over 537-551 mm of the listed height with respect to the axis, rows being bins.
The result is 342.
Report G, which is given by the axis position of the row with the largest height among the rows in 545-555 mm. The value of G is 548.0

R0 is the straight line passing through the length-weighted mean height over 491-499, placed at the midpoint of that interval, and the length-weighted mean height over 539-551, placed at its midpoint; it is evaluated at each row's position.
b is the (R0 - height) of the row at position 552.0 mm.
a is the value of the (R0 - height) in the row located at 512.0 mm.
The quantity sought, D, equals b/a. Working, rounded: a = 0.6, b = -0.8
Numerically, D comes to -1.3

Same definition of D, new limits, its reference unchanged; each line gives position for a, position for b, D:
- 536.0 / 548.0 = -0.6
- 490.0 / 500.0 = -1.2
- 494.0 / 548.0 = 1.6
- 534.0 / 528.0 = 1.5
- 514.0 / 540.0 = 0.9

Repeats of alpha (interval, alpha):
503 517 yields 408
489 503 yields 442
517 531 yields 353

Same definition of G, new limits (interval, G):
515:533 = 516.0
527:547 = 532.0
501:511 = 502.0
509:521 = 510.0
